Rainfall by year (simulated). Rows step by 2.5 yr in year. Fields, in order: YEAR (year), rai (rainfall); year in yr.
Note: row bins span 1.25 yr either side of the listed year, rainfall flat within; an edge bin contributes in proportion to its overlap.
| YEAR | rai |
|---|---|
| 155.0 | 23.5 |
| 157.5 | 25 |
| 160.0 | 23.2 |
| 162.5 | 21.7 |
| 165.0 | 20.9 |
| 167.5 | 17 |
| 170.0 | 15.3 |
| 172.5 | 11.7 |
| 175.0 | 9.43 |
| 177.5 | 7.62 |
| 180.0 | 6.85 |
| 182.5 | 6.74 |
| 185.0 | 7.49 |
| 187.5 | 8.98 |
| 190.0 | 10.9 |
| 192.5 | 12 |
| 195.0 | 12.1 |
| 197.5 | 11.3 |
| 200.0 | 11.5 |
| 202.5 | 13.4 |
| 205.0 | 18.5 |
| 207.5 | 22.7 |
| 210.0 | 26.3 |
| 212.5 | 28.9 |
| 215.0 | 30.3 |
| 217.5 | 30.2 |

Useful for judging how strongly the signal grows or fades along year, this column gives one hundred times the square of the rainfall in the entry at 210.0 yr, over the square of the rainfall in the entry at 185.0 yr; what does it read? 1233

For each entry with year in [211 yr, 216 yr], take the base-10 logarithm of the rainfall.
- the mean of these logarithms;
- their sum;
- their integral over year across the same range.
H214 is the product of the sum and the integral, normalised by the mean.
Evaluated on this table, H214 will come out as 14.7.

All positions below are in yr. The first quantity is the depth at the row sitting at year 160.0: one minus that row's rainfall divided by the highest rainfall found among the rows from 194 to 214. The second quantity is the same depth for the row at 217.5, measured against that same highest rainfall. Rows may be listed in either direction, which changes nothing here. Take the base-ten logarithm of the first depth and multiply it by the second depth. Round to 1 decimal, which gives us 0.0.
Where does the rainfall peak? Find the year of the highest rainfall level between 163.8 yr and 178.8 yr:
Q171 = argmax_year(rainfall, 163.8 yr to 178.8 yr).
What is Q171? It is 165.0 yr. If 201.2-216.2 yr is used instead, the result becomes 215.0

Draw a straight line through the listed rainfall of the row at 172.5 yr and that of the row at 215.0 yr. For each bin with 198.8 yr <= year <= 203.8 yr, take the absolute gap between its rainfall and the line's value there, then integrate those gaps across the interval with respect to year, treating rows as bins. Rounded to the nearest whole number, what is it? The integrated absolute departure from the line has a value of 59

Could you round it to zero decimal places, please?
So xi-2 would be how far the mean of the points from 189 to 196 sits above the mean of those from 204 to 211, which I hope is -11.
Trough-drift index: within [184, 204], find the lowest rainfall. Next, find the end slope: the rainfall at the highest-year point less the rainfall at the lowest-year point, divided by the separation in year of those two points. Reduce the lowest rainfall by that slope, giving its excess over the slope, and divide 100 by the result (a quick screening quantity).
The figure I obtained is 14.0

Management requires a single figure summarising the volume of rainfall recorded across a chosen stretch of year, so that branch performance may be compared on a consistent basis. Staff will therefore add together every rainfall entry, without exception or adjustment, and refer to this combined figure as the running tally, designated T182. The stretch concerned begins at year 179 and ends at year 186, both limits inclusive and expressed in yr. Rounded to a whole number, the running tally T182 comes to 21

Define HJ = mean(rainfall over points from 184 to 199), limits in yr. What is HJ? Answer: 10.5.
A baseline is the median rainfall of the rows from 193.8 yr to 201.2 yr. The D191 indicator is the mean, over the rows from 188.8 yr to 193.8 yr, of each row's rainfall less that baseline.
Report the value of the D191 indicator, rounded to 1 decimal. 0.0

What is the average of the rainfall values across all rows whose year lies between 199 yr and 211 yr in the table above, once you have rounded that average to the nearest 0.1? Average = 18.5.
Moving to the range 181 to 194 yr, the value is 9.2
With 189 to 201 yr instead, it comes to 11.6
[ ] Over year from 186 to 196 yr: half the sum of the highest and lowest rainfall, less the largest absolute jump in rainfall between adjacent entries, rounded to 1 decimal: 8.6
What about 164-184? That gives 9.9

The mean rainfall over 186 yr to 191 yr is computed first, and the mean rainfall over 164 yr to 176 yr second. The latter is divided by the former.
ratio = 1.5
